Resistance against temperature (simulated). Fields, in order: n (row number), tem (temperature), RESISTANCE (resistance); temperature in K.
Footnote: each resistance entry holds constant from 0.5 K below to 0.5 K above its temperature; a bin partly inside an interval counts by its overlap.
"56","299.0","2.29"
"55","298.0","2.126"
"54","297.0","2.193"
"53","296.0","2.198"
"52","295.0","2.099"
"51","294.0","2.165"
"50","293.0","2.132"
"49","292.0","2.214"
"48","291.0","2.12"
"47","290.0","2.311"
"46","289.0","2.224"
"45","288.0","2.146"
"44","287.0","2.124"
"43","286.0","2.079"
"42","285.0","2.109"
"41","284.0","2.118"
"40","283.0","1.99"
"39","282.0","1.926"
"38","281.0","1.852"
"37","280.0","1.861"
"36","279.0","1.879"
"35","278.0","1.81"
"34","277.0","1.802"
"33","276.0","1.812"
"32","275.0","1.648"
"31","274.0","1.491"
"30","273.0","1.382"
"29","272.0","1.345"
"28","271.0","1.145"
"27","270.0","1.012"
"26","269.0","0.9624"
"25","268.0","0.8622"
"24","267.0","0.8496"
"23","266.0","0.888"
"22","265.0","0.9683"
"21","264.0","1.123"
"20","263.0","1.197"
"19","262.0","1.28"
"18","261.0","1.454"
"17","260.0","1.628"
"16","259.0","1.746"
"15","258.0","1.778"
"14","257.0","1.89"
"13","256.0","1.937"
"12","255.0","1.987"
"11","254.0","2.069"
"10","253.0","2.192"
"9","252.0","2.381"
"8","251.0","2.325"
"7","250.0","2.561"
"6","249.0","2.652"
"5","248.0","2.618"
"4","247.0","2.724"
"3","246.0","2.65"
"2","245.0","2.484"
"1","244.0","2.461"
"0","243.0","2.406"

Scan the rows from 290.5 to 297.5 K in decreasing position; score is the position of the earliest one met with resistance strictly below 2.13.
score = 295.0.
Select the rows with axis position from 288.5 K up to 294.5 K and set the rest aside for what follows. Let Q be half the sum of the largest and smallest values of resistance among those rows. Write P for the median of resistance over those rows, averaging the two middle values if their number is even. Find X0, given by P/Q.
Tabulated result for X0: 0.99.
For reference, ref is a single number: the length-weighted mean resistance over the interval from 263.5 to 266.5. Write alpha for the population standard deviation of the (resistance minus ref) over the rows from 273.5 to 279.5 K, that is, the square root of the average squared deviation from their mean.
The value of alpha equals 0.13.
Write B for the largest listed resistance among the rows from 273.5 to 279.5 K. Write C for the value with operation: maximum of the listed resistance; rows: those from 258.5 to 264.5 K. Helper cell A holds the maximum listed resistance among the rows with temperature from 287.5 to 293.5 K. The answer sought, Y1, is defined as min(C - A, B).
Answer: -0.6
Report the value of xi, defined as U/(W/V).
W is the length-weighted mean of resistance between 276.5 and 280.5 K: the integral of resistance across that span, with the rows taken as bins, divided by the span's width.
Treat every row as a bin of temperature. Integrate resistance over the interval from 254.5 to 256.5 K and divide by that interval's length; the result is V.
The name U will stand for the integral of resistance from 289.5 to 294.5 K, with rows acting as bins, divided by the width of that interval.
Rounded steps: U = 2.19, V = 1.96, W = 1.8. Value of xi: 2.3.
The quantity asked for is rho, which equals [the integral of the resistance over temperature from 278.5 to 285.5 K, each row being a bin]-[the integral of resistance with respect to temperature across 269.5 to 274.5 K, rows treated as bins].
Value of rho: 7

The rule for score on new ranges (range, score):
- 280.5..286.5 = 286.0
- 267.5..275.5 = 275.0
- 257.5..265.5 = 265.0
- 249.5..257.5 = 257.0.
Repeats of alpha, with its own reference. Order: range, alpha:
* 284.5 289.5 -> 0.05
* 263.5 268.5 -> 0.10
